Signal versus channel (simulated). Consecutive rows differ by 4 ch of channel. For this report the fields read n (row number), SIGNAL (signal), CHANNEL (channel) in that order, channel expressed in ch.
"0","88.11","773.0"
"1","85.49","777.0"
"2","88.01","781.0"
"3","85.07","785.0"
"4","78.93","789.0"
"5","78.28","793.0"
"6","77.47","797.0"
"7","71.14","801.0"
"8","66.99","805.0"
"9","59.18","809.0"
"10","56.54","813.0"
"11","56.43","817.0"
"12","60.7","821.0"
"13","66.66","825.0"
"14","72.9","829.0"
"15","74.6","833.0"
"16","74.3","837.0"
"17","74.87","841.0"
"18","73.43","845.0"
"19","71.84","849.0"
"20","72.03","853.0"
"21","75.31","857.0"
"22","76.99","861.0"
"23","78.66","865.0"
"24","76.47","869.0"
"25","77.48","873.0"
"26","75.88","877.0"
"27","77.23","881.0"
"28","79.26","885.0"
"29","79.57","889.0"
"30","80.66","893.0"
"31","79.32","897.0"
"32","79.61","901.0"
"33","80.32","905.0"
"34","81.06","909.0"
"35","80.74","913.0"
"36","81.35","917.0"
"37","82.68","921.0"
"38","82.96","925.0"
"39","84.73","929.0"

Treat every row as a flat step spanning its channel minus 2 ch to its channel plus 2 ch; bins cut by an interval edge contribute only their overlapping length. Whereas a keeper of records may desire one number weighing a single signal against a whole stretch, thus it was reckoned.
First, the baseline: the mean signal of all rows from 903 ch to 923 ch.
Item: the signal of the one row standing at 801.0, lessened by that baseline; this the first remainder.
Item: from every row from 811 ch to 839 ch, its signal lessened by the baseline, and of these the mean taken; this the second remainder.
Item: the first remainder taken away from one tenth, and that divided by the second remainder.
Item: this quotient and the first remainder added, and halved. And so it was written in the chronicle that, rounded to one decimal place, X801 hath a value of -5.4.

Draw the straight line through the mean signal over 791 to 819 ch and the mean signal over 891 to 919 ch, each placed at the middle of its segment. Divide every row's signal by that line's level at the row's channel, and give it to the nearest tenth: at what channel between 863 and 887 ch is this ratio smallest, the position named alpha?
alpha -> 877.0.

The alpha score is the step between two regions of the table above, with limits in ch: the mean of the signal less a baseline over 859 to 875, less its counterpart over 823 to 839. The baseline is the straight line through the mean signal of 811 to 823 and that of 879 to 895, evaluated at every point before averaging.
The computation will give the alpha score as -5.7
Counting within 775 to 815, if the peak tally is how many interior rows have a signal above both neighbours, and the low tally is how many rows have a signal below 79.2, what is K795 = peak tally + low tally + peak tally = 9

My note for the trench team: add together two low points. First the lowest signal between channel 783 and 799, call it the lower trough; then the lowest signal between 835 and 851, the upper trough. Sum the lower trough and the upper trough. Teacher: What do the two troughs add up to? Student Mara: 149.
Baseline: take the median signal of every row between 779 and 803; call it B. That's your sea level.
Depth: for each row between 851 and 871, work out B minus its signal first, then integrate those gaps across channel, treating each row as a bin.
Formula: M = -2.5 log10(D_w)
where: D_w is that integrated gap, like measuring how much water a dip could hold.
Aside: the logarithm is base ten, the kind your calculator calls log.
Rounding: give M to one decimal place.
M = -4.3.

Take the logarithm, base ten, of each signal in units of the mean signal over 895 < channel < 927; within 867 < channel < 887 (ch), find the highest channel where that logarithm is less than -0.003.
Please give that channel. 885.0 ch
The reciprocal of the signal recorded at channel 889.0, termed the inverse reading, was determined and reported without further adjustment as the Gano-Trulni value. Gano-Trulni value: 0.0126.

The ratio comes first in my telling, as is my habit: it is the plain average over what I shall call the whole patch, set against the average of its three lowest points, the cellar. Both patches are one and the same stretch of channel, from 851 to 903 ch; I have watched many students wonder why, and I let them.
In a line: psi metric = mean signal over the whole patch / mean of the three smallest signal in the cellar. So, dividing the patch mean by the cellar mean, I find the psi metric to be 1.04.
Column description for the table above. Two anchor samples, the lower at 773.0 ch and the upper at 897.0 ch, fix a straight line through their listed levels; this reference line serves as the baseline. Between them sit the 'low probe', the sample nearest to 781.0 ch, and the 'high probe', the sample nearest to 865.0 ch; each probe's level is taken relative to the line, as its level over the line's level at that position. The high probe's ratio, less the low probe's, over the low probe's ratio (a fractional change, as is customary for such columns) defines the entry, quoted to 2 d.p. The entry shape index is -0.04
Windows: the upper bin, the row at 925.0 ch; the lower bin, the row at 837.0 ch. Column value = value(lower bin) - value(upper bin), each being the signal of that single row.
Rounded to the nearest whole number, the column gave -9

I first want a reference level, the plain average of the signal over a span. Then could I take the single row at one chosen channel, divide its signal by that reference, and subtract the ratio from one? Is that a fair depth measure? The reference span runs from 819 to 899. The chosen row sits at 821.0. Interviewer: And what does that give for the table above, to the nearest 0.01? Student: 0.19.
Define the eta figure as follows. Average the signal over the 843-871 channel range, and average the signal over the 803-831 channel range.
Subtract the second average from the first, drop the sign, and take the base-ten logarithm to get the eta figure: 1.1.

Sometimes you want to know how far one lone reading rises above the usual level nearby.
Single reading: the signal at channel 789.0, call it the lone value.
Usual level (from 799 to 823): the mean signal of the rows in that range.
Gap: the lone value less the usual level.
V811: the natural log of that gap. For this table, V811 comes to 2.8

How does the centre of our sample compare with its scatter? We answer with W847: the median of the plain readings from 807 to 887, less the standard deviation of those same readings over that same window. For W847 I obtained 67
